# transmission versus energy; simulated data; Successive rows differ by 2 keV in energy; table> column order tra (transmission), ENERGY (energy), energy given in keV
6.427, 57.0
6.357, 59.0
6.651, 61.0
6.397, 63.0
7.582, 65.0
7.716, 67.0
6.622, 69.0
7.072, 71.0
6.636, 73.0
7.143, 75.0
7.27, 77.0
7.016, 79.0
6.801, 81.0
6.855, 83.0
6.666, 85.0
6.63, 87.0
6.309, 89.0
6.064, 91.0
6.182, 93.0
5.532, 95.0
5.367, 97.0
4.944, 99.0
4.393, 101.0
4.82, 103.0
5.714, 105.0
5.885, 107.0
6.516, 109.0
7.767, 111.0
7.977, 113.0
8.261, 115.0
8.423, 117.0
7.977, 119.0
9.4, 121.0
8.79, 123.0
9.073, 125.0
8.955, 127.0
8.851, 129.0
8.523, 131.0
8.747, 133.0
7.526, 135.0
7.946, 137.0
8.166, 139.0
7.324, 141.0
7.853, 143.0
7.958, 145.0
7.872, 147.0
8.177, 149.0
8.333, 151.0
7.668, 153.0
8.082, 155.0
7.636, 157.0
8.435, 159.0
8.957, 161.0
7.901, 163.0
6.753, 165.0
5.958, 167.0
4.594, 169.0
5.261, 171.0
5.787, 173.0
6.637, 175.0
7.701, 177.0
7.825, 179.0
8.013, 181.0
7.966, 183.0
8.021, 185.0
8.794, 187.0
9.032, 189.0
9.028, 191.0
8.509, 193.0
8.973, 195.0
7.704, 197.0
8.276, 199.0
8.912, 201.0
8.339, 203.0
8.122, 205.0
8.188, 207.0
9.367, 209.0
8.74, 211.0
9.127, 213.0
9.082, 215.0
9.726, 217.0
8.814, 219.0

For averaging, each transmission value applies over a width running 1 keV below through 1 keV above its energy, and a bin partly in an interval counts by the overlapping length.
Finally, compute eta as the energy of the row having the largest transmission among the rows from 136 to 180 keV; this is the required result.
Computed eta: 161.0 keV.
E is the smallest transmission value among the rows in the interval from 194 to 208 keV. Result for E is 7.704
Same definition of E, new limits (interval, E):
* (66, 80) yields 6.622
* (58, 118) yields 4.393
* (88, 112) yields 4.393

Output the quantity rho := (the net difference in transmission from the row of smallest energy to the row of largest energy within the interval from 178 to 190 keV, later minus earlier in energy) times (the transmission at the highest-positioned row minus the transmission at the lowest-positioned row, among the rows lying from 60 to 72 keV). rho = 0.51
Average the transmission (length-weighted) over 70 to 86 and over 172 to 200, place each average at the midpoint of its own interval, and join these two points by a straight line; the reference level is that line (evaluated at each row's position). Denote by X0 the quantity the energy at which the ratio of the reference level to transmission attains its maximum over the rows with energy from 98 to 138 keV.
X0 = 101.0 keV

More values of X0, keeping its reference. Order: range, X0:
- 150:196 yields 169.0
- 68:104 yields 101.0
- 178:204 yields 197.0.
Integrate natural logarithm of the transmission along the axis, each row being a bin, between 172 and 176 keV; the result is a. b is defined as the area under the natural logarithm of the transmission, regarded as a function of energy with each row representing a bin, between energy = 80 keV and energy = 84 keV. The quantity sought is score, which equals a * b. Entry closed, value 56.1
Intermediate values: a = 7.3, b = 7.7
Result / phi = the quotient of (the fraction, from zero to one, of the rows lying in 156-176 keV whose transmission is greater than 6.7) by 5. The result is 0.10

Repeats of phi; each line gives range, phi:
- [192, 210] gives 0.20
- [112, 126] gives 0.20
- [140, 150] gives 0.20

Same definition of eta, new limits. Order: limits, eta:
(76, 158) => 121.0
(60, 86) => 67.0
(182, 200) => 189.0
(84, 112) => 111.0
